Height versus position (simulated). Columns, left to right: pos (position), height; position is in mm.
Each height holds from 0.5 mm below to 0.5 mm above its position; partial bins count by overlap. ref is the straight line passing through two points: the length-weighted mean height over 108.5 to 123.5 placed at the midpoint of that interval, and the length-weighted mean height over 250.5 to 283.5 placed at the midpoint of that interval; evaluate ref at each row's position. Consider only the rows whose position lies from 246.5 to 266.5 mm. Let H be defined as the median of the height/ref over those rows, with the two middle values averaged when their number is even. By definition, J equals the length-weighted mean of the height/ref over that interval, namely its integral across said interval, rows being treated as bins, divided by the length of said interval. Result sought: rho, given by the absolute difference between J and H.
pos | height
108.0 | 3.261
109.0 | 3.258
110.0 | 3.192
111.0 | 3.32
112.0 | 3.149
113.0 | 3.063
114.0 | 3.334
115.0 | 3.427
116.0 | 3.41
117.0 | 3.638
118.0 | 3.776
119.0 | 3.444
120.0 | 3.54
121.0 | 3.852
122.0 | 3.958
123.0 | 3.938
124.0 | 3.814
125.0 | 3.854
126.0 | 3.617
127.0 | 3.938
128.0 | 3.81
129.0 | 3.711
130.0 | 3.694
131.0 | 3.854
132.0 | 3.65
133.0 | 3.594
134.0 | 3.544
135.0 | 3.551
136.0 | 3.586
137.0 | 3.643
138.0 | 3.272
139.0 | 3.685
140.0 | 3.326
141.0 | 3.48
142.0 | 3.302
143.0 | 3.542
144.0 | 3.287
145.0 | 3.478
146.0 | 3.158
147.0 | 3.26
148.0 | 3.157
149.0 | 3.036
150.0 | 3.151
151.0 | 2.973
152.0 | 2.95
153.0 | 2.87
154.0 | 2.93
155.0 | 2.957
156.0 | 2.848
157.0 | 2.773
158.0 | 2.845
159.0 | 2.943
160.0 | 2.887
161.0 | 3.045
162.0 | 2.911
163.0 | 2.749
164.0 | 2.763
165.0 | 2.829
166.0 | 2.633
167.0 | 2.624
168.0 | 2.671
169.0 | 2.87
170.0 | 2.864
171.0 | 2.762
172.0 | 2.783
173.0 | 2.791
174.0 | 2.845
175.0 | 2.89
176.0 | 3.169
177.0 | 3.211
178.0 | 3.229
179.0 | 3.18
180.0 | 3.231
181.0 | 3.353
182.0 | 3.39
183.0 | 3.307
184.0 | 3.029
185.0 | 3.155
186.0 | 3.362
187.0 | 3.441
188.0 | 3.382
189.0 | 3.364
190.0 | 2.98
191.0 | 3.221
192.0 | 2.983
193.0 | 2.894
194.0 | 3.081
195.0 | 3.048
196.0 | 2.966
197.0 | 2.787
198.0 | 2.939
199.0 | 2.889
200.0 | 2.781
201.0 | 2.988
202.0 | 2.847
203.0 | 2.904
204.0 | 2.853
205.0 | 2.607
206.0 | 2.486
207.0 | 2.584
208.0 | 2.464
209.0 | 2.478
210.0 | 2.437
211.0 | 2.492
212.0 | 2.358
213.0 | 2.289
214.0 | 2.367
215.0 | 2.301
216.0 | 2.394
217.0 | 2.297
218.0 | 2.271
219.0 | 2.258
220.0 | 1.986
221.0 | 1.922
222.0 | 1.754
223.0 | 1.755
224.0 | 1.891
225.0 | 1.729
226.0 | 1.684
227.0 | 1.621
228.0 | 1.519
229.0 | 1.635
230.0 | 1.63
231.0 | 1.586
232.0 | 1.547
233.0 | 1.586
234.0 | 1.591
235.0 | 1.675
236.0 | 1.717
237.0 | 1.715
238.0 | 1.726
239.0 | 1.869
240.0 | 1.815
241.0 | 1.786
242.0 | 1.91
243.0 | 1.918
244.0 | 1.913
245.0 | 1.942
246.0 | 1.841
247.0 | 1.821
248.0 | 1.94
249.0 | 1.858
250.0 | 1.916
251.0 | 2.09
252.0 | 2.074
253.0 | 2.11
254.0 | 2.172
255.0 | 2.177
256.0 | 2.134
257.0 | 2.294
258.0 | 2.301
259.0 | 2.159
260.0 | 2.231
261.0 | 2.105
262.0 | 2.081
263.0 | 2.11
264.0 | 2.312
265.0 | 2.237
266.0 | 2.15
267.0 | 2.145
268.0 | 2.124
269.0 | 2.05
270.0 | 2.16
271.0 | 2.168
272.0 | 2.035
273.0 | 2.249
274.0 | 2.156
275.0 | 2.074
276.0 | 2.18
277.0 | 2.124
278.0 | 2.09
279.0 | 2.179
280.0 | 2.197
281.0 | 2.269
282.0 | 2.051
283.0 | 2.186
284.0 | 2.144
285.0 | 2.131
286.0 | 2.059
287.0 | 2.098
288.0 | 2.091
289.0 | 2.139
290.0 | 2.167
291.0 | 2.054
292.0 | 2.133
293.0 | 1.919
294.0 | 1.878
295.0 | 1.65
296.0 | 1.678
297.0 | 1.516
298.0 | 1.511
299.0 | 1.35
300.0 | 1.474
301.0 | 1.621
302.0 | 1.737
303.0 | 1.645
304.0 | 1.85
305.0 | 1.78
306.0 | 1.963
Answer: 0.013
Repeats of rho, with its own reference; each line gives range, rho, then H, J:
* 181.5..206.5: 0.014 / 1.07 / 1.08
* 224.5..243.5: 0.010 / 0.68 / 0.69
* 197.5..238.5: 0.047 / 0.88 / 0.83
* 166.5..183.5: 0.042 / 0.97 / 1.02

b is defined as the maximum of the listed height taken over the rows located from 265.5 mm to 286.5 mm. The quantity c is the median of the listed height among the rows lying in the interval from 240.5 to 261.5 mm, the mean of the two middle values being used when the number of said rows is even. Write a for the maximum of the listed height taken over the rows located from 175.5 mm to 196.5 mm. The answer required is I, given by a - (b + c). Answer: -0.9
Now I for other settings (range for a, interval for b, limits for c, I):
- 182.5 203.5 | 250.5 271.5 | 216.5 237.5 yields -0.6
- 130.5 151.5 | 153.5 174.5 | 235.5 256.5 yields -1.1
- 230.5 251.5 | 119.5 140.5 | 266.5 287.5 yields -4.0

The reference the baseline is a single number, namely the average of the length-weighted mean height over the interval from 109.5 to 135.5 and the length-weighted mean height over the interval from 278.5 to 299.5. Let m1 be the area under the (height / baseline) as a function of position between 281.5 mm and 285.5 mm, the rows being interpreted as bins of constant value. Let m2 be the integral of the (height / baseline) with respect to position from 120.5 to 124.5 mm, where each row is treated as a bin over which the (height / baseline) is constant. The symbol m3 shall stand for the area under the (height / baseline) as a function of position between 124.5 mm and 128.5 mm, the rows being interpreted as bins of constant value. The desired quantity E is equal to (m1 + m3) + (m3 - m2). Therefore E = 8.4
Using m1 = 3.1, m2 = 5.6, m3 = 5.5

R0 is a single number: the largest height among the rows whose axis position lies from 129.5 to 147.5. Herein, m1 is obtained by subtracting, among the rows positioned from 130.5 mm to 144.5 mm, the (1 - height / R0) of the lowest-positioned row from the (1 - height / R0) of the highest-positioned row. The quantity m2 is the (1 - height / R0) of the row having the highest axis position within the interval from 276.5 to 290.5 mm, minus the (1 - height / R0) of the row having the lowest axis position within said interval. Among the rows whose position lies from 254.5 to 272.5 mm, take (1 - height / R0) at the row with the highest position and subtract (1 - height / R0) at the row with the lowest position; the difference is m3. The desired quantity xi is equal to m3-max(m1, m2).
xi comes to -0.11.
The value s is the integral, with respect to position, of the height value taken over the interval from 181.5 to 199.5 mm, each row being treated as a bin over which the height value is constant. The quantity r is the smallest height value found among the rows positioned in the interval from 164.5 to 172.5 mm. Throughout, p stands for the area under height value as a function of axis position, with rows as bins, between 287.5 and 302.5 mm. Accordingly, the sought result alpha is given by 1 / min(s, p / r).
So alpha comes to 0.10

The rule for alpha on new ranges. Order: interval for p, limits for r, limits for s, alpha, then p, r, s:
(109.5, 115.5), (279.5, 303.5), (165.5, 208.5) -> 0.07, 19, 1.35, 128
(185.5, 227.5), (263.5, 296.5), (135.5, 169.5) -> 0.02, 108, 1.65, 104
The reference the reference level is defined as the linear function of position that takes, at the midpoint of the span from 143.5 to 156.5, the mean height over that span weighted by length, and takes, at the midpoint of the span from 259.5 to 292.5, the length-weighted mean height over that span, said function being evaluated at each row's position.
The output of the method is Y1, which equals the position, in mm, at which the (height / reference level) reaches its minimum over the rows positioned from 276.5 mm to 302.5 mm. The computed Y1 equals 299.0 mm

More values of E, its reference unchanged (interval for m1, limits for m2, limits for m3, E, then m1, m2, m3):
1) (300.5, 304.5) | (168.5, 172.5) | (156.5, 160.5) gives 6.6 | 2.5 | 4.0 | 4.1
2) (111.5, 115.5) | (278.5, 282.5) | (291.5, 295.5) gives 7.0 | 4.7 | 3.1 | 2.7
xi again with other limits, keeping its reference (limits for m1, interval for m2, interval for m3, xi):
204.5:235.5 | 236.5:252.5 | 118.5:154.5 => -0.11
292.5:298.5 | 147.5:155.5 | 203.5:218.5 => 0.05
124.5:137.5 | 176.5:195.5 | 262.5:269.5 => -0.04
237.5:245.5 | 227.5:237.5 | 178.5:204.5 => 0.14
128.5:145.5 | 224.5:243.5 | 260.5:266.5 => -0.07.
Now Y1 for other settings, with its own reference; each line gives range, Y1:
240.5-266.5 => 241.0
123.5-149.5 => 149.0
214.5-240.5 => 228.0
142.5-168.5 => 167.0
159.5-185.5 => 167.0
